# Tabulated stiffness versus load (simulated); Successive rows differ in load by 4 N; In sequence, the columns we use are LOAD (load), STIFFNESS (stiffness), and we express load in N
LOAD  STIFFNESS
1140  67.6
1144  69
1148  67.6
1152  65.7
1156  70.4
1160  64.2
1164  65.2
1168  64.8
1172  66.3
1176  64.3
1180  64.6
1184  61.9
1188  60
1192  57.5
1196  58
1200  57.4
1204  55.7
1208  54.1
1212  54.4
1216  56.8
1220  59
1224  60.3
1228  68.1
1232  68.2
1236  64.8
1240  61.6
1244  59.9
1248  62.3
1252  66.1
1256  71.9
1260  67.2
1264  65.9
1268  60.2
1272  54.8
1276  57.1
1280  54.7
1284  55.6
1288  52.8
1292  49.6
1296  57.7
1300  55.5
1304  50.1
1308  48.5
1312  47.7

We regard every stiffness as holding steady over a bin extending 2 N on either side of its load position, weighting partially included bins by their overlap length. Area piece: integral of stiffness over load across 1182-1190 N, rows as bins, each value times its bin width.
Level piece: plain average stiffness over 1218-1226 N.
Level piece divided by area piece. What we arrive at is 0.122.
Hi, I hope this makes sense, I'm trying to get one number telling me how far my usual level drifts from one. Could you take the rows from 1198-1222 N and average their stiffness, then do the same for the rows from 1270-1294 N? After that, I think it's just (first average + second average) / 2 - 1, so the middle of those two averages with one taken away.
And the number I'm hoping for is 54.2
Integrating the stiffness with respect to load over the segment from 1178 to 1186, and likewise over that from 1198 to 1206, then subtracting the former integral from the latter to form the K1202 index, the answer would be -54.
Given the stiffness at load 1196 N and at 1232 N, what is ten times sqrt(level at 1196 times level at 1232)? 629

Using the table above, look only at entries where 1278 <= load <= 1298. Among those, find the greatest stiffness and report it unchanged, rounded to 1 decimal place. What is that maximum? 57.7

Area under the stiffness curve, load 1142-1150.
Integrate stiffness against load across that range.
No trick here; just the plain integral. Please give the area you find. 546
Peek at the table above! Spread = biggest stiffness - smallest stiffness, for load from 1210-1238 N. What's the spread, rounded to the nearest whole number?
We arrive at 14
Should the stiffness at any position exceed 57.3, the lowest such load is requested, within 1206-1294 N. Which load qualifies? 1220 N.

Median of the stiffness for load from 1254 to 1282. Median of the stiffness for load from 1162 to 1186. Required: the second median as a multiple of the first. 1.07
